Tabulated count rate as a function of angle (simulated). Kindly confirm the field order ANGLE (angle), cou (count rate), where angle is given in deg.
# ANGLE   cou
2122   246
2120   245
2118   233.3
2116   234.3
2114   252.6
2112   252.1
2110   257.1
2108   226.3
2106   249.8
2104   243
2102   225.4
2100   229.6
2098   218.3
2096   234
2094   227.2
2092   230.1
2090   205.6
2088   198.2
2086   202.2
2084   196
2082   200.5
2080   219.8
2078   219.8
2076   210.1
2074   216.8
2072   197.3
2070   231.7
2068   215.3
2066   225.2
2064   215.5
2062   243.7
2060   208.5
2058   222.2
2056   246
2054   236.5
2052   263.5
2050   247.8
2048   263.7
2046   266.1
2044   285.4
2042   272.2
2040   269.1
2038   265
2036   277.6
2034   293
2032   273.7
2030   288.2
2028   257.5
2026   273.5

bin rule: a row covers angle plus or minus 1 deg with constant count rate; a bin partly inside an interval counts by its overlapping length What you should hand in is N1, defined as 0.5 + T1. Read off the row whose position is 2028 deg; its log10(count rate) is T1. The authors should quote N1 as 2.91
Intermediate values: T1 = 2.41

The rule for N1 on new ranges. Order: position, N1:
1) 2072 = 2.80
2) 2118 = 2.87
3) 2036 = 2.94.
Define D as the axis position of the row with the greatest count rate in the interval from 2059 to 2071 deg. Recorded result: 2062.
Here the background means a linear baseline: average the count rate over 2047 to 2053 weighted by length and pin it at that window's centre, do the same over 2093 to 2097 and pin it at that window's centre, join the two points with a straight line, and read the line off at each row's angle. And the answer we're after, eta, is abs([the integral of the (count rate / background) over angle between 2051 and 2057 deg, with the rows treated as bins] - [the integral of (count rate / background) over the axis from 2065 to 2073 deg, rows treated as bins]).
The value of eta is 1.2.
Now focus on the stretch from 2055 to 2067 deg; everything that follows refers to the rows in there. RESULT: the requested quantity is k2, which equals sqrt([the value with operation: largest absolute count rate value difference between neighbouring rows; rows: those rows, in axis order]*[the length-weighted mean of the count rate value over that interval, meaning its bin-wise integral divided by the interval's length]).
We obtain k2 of 89.4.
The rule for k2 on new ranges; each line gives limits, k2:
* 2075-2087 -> 63.4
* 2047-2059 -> 81.6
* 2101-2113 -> 86.4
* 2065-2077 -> 86.2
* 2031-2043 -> 72.9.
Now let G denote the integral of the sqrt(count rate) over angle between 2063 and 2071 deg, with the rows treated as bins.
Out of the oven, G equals 119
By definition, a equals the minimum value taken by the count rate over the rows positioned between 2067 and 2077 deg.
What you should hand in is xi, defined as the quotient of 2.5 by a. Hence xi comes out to 0.0127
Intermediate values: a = 197.3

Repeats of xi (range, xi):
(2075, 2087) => 0.0128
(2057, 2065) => 0.0120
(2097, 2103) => 0.0115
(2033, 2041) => 0.0094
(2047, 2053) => 0.0101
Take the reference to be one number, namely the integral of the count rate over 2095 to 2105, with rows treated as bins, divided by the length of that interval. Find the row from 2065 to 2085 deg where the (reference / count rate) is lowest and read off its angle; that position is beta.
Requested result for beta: 2070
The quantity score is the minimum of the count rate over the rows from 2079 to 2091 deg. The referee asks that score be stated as 196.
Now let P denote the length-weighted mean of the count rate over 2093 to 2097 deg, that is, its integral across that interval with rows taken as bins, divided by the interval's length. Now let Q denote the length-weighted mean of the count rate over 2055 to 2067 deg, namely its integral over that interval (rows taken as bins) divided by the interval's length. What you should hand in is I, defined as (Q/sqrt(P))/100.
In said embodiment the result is 0.149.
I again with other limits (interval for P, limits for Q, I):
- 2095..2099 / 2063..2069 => 0.145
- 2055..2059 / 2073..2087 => 0.137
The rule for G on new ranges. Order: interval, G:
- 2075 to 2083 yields 117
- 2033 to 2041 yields 133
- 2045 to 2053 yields 129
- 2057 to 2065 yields 119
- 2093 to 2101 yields 121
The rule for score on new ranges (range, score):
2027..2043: 257.5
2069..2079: 197.3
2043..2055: 236.5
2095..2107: 218.3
